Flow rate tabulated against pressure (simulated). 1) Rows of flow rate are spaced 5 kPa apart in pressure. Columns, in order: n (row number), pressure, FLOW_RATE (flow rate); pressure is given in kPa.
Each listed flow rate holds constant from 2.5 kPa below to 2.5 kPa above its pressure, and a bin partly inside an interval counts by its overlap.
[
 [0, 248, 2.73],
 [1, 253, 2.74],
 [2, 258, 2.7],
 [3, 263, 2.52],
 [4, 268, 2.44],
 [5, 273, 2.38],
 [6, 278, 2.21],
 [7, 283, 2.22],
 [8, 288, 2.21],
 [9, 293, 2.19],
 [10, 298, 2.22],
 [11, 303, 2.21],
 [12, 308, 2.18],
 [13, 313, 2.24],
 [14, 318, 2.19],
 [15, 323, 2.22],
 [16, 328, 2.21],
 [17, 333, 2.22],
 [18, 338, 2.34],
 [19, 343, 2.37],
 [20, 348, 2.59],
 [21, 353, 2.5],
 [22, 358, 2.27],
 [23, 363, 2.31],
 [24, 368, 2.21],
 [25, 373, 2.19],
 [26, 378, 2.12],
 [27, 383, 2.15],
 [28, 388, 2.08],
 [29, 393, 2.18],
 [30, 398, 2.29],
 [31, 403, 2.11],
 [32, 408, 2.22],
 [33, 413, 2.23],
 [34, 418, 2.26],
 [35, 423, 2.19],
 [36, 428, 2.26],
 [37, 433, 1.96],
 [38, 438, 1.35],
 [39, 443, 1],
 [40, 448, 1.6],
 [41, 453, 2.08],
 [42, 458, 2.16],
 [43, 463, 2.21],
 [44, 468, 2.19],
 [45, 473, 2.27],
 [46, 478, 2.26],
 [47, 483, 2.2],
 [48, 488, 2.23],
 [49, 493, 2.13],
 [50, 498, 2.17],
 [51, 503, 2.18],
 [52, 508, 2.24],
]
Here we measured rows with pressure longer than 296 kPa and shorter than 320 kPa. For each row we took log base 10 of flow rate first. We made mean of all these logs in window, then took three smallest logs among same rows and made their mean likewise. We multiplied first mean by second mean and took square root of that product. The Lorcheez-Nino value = 0.34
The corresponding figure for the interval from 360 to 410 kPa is 0.33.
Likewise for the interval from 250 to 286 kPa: 0.37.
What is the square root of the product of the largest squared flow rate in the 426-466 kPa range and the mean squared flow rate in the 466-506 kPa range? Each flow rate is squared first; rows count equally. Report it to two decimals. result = 4.98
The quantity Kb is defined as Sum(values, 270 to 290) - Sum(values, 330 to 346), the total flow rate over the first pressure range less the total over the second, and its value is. 2.1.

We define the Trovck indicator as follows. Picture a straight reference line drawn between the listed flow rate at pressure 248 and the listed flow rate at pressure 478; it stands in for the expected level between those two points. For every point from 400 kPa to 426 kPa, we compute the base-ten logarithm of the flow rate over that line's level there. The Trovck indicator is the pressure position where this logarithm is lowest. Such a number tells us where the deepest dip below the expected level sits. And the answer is 403 kPa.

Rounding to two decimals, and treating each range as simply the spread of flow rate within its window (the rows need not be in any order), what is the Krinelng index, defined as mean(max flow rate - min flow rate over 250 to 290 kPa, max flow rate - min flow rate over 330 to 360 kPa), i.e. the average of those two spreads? 0.45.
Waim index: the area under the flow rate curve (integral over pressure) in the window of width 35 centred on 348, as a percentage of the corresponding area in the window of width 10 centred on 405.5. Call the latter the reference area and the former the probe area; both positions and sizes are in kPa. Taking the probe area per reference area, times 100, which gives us 383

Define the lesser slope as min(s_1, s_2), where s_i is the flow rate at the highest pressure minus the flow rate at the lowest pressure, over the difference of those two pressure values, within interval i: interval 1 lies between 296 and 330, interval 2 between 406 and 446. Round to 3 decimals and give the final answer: -0.035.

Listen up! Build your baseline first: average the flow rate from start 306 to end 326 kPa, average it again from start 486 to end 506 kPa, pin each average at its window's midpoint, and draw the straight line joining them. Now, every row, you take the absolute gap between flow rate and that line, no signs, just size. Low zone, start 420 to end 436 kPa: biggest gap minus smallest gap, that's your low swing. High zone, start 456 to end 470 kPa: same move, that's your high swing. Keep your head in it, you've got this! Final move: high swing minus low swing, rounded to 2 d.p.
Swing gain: -0.21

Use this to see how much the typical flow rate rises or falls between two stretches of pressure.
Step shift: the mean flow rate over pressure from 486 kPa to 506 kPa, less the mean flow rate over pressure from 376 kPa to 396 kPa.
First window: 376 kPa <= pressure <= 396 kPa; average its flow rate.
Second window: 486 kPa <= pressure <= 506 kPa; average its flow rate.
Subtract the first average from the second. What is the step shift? 0.04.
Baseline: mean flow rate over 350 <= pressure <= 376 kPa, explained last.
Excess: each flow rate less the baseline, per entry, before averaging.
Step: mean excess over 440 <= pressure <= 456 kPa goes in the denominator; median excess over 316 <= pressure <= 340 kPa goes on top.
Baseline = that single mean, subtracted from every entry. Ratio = 0.1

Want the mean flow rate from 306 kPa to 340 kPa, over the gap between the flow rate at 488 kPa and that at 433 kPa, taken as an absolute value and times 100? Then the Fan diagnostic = 825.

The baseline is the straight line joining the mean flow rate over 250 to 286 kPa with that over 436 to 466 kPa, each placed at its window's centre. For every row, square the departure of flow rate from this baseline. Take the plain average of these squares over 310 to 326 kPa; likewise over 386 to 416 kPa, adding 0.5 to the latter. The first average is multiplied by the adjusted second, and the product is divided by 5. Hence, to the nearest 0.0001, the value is 0.0003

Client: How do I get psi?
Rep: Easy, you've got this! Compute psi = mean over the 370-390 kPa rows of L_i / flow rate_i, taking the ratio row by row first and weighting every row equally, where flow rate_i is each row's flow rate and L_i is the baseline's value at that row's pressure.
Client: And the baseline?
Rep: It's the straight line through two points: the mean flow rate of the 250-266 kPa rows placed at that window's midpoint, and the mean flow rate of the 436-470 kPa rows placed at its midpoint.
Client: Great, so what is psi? 0.99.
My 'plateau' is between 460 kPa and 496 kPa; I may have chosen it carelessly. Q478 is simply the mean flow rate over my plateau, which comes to 2.21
